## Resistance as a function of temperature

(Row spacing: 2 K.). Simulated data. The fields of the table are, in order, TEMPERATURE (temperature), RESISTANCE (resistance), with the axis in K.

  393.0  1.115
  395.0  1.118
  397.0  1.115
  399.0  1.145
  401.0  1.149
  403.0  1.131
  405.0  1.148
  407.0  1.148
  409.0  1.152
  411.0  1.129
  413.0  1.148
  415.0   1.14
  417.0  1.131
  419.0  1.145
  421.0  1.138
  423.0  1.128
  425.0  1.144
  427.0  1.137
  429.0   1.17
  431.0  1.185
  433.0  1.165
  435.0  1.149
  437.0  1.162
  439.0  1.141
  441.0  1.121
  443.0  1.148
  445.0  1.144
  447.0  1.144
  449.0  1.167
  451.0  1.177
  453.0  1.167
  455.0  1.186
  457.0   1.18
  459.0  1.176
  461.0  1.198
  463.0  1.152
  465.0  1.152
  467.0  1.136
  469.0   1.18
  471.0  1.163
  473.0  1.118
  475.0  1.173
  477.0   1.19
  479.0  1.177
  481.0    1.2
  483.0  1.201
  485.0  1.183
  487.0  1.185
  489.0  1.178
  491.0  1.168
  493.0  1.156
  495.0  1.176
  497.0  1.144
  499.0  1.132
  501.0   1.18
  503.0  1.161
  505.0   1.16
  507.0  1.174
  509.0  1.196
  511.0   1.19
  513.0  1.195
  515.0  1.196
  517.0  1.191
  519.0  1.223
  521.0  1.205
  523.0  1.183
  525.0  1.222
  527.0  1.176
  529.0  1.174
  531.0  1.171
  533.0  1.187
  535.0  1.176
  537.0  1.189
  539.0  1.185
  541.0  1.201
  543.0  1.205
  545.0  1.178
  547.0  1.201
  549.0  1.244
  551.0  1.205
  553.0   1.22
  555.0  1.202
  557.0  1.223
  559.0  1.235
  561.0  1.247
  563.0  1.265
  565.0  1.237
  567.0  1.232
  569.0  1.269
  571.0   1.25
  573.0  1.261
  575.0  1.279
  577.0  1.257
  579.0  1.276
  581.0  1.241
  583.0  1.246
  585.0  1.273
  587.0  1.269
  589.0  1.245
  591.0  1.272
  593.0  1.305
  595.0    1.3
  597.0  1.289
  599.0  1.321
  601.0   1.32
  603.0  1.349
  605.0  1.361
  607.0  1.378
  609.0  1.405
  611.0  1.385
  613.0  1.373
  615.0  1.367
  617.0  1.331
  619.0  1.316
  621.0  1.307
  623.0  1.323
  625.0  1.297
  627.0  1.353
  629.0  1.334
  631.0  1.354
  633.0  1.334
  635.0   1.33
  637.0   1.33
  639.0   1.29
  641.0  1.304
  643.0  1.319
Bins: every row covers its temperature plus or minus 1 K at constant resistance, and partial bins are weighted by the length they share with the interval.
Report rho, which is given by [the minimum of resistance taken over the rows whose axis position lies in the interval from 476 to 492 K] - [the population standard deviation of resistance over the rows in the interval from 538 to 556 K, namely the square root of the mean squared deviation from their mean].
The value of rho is 1.15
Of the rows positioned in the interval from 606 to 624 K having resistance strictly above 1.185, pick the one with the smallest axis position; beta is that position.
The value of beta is 607.0 K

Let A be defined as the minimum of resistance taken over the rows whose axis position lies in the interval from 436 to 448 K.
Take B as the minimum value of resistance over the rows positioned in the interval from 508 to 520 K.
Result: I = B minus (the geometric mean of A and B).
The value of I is 0.04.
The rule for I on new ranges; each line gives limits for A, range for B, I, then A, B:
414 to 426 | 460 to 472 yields 0.00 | 1.128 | 1.136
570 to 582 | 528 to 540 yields -0.03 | 1.241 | 1.171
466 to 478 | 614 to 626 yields 0.09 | 1.118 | 1.297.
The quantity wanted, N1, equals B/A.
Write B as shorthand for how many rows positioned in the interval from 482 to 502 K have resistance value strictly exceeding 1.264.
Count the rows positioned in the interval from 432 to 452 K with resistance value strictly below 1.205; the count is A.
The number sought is 0.0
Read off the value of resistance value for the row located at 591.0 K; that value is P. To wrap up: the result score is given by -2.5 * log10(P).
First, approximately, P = 1.272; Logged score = -0.26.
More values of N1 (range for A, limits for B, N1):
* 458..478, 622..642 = 1.0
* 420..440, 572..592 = 0.5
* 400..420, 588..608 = 0.9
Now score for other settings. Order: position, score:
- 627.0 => -0.33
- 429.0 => -0.17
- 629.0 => -0.31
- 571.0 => -0.24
